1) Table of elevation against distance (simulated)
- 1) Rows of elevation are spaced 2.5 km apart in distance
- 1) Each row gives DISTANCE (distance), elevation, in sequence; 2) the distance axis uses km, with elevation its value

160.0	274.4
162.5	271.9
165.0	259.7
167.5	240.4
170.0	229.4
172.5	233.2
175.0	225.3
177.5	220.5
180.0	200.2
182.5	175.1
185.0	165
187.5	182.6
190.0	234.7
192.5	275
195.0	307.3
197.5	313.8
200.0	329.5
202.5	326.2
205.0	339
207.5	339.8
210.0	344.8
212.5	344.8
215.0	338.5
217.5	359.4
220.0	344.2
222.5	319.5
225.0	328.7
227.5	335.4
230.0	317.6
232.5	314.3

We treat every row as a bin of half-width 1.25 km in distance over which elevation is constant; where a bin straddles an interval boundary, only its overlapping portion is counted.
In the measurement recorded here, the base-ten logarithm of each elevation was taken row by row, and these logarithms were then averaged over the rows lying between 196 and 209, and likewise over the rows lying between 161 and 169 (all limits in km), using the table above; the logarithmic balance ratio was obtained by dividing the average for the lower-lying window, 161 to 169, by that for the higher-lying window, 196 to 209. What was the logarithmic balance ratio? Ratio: 0.957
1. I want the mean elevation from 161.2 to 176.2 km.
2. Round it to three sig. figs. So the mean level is 243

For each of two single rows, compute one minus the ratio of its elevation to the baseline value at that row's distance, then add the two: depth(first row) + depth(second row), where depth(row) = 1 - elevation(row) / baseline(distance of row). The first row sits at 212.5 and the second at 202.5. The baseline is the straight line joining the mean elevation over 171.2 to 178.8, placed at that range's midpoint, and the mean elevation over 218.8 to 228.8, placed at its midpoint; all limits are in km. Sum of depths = -0.26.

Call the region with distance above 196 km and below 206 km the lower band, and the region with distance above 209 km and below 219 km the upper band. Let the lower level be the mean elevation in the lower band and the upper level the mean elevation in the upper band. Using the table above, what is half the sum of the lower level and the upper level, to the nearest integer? 337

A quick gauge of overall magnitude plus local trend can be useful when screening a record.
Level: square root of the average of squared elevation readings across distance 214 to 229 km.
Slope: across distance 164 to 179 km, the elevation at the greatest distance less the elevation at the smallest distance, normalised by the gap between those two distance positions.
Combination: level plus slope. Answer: 335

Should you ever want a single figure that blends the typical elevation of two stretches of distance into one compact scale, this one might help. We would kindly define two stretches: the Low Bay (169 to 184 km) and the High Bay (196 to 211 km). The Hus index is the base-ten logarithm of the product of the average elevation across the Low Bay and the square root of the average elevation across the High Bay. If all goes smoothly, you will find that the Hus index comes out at 3.59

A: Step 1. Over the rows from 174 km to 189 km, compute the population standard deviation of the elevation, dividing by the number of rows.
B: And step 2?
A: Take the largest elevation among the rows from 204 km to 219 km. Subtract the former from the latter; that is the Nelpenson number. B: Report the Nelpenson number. 337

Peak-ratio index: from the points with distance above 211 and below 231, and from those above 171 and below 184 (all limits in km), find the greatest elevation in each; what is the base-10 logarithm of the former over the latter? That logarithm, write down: 0.188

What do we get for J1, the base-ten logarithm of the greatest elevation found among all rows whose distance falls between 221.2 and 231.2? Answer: 2.53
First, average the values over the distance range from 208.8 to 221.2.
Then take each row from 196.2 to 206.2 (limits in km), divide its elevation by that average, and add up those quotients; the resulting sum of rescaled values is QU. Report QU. 3.78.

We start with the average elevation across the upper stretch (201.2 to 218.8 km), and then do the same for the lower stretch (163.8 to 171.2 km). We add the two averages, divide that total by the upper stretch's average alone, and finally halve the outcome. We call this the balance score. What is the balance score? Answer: 0.856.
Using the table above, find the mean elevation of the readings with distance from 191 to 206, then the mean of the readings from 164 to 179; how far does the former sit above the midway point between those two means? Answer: 40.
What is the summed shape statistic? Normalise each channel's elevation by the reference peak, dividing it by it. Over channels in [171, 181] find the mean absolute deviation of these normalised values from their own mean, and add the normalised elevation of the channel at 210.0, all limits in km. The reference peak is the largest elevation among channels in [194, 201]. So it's 1.08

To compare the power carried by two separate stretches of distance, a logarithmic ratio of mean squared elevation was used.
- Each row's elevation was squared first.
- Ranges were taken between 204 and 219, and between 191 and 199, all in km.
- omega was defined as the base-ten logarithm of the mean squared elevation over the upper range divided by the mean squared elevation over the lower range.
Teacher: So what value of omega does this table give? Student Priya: 0.12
